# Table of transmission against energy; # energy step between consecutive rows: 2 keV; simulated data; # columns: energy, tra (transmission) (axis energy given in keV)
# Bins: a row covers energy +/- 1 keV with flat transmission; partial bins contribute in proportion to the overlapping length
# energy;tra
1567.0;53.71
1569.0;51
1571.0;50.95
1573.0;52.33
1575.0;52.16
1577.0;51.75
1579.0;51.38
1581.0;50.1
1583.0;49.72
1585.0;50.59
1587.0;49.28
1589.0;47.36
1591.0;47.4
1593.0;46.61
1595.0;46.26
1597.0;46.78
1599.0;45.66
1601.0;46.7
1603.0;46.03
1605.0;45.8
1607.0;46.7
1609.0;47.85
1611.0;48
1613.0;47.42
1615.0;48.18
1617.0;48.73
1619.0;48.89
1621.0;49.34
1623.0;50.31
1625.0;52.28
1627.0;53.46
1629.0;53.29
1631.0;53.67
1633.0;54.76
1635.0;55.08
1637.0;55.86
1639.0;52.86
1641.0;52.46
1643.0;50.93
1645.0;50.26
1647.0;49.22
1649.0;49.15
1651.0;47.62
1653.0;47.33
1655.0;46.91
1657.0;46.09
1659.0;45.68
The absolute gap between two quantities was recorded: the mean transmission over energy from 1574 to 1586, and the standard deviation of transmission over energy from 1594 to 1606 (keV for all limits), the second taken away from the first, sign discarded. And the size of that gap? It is 50.5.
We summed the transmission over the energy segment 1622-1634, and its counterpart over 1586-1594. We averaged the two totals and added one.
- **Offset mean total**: 255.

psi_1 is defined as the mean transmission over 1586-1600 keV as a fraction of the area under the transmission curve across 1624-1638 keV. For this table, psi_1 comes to 0.062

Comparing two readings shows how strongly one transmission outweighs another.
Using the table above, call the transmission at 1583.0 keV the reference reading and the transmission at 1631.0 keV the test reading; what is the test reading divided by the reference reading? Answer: 1.08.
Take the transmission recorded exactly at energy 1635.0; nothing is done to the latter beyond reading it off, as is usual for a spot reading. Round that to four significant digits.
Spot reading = 55.08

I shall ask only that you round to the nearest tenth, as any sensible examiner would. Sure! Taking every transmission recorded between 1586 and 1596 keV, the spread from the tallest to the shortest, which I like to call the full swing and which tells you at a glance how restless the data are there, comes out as 3.0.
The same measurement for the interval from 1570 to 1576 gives 1.4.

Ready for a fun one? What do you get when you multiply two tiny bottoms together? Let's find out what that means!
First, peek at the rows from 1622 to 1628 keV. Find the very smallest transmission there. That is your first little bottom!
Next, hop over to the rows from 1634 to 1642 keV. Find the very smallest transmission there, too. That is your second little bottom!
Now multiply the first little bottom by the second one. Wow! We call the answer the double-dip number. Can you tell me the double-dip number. 2639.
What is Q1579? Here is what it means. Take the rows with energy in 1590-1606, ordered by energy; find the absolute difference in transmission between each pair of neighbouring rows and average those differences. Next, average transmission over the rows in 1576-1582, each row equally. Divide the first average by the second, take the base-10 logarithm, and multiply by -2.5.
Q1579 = 4.7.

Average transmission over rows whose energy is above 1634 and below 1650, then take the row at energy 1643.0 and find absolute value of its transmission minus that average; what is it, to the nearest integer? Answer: 1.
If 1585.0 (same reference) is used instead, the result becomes 1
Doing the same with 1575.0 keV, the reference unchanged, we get 0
